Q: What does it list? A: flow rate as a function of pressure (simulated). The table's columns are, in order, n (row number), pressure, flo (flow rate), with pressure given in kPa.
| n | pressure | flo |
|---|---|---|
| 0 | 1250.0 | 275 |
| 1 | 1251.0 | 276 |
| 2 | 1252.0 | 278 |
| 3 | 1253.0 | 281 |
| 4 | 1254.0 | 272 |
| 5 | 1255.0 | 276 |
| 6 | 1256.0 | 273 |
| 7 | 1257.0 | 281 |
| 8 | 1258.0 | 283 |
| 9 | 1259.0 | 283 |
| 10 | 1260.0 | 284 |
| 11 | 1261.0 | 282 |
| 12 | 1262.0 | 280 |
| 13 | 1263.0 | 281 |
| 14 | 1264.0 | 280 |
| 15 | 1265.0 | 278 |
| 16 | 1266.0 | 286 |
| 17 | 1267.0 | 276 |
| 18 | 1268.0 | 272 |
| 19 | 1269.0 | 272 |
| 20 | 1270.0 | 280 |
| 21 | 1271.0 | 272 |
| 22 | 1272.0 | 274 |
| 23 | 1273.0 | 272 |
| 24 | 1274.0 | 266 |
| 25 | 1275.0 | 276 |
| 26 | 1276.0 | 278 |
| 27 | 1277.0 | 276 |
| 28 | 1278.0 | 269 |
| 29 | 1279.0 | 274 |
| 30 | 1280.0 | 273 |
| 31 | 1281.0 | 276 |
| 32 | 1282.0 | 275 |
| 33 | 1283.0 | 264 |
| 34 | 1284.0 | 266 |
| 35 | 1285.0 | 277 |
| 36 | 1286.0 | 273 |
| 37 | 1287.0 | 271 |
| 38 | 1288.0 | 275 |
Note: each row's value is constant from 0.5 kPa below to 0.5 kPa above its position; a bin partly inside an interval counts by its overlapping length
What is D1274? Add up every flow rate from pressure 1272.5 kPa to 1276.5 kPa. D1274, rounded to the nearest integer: 1092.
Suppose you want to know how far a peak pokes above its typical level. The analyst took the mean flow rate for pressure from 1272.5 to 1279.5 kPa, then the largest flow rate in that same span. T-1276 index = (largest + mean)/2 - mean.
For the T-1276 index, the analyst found 2.50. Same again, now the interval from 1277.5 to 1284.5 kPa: 2.50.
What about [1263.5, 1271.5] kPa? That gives 4.50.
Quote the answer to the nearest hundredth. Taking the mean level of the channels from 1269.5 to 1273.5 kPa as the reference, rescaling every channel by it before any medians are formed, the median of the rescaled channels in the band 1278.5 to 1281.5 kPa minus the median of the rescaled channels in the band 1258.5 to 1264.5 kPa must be -0.03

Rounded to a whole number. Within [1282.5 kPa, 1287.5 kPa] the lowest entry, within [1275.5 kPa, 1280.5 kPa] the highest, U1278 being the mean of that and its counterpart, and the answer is 271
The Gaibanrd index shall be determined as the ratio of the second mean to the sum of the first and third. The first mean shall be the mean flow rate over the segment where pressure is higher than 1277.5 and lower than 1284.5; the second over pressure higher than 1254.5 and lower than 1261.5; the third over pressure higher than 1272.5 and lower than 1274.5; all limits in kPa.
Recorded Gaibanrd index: 0.519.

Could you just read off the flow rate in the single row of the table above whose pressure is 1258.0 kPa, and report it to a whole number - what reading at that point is 283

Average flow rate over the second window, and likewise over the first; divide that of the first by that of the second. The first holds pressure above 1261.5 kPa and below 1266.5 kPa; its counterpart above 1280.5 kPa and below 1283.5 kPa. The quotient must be 1.03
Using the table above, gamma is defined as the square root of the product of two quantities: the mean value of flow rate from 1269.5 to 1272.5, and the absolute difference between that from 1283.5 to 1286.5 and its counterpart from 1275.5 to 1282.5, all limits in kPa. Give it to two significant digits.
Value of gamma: 26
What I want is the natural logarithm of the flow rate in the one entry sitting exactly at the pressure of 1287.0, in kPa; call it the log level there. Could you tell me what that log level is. 5.60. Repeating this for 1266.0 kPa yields 5.66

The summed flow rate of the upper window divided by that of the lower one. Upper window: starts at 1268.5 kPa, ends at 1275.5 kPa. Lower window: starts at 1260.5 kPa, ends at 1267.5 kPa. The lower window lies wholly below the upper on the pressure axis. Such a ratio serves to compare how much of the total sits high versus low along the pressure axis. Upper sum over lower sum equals 0.974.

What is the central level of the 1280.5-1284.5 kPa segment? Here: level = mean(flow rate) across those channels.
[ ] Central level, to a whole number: 270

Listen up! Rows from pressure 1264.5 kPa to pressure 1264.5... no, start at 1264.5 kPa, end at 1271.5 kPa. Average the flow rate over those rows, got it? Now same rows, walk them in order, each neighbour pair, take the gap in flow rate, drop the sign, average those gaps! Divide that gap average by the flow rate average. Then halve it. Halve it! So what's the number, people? 0.011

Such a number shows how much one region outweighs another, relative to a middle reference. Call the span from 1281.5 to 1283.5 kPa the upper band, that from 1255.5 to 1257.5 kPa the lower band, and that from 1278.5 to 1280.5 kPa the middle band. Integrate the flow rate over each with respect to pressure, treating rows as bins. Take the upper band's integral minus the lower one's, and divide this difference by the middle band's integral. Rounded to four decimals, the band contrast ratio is -0.0274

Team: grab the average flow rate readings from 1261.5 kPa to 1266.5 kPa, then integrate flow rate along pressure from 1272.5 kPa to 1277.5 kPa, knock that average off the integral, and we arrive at 1087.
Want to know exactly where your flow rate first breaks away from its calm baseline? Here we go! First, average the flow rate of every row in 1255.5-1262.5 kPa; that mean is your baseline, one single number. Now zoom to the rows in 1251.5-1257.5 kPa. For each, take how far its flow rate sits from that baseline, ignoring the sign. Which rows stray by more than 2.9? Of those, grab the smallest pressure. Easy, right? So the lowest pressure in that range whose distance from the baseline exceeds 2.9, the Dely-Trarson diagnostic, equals 1254.0 kPa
